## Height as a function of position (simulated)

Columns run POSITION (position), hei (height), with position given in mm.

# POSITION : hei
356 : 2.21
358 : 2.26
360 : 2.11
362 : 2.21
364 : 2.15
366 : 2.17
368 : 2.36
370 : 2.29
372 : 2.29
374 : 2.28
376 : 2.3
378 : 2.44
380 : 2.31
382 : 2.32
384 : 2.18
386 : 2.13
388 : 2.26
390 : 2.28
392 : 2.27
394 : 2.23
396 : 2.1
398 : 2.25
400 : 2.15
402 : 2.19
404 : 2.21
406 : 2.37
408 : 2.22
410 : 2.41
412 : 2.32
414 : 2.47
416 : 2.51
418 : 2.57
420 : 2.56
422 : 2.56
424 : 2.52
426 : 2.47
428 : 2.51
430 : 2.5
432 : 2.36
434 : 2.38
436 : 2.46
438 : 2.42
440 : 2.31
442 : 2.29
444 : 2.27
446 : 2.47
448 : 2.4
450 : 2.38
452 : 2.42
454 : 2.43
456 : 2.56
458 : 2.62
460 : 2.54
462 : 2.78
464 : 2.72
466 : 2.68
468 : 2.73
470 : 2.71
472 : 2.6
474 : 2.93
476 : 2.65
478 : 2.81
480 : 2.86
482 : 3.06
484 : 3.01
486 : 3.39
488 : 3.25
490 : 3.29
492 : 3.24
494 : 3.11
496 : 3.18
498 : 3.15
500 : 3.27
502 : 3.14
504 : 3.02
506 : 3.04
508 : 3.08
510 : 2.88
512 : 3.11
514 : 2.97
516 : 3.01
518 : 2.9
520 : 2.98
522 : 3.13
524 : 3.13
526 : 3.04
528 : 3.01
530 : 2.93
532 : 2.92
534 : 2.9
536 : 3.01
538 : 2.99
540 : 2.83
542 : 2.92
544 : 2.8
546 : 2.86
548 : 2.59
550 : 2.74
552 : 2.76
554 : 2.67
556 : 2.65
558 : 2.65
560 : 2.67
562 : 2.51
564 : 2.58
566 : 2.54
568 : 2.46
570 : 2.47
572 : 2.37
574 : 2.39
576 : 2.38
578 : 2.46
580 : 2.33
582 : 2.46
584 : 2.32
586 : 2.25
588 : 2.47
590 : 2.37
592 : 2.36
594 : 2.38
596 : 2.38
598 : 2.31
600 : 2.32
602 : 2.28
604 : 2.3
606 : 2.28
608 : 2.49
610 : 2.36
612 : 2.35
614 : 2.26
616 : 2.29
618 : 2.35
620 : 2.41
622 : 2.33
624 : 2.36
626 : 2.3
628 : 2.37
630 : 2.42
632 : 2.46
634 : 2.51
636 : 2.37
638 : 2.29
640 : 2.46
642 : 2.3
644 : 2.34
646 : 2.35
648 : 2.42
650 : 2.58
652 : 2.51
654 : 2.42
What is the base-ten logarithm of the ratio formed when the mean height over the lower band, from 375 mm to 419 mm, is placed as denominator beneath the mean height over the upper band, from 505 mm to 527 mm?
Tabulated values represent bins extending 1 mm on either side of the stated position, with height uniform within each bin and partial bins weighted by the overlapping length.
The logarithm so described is 0.12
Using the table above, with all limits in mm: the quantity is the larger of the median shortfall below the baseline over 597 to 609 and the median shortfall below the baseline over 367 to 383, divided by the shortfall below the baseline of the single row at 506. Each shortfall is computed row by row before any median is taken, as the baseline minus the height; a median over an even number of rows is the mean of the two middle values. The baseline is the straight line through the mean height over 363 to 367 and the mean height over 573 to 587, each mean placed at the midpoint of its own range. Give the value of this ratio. -0.12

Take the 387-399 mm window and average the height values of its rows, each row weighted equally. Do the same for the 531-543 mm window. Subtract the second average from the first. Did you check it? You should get -0.7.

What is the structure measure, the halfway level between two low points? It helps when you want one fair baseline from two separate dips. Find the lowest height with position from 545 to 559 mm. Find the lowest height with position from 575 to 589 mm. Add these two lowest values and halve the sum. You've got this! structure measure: 2.42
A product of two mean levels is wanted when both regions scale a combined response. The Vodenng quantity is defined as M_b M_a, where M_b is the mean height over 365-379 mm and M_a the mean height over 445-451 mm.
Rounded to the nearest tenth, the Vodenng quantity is 5.6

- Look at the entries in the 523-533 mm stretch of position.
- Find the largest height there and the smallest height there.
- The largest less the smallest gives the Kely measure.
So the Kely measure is 0.21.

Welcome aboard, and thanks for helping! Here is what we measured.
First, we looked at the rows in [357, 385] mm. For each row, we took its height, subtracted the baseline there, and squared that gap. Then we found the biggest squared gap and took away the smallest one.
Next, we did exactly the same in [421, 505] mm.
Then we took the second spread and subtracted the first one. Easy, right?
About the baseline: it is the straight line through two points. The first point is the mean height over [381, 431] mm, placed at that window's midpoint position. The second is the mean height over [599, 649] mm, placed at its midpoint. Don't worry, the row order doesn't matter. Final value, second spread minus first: 1.0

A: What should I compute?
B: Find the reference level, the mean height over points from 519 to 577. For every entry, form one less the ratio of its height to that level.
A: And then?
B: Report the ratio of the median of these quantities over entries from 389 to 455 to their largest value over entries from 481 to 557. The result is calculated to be 2.3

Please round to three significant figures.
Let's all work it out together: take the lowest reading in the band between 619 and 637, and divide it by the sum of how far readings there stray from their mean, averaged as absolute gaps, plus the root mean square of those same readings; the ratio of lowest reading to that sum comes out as 0.941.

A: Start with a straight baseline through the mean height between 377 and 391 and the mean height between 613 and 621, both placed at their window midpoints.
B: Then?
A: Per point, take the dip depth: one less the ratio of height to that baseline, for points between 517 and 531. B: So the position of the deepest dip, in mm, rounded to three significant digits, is 518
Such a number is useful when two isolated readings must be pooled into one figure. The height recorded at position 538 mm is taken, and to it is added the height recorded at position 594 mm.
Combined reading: 5.4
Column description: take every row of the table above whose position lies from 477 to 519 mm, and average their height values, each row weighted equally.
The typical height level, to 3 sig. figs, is 3.08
